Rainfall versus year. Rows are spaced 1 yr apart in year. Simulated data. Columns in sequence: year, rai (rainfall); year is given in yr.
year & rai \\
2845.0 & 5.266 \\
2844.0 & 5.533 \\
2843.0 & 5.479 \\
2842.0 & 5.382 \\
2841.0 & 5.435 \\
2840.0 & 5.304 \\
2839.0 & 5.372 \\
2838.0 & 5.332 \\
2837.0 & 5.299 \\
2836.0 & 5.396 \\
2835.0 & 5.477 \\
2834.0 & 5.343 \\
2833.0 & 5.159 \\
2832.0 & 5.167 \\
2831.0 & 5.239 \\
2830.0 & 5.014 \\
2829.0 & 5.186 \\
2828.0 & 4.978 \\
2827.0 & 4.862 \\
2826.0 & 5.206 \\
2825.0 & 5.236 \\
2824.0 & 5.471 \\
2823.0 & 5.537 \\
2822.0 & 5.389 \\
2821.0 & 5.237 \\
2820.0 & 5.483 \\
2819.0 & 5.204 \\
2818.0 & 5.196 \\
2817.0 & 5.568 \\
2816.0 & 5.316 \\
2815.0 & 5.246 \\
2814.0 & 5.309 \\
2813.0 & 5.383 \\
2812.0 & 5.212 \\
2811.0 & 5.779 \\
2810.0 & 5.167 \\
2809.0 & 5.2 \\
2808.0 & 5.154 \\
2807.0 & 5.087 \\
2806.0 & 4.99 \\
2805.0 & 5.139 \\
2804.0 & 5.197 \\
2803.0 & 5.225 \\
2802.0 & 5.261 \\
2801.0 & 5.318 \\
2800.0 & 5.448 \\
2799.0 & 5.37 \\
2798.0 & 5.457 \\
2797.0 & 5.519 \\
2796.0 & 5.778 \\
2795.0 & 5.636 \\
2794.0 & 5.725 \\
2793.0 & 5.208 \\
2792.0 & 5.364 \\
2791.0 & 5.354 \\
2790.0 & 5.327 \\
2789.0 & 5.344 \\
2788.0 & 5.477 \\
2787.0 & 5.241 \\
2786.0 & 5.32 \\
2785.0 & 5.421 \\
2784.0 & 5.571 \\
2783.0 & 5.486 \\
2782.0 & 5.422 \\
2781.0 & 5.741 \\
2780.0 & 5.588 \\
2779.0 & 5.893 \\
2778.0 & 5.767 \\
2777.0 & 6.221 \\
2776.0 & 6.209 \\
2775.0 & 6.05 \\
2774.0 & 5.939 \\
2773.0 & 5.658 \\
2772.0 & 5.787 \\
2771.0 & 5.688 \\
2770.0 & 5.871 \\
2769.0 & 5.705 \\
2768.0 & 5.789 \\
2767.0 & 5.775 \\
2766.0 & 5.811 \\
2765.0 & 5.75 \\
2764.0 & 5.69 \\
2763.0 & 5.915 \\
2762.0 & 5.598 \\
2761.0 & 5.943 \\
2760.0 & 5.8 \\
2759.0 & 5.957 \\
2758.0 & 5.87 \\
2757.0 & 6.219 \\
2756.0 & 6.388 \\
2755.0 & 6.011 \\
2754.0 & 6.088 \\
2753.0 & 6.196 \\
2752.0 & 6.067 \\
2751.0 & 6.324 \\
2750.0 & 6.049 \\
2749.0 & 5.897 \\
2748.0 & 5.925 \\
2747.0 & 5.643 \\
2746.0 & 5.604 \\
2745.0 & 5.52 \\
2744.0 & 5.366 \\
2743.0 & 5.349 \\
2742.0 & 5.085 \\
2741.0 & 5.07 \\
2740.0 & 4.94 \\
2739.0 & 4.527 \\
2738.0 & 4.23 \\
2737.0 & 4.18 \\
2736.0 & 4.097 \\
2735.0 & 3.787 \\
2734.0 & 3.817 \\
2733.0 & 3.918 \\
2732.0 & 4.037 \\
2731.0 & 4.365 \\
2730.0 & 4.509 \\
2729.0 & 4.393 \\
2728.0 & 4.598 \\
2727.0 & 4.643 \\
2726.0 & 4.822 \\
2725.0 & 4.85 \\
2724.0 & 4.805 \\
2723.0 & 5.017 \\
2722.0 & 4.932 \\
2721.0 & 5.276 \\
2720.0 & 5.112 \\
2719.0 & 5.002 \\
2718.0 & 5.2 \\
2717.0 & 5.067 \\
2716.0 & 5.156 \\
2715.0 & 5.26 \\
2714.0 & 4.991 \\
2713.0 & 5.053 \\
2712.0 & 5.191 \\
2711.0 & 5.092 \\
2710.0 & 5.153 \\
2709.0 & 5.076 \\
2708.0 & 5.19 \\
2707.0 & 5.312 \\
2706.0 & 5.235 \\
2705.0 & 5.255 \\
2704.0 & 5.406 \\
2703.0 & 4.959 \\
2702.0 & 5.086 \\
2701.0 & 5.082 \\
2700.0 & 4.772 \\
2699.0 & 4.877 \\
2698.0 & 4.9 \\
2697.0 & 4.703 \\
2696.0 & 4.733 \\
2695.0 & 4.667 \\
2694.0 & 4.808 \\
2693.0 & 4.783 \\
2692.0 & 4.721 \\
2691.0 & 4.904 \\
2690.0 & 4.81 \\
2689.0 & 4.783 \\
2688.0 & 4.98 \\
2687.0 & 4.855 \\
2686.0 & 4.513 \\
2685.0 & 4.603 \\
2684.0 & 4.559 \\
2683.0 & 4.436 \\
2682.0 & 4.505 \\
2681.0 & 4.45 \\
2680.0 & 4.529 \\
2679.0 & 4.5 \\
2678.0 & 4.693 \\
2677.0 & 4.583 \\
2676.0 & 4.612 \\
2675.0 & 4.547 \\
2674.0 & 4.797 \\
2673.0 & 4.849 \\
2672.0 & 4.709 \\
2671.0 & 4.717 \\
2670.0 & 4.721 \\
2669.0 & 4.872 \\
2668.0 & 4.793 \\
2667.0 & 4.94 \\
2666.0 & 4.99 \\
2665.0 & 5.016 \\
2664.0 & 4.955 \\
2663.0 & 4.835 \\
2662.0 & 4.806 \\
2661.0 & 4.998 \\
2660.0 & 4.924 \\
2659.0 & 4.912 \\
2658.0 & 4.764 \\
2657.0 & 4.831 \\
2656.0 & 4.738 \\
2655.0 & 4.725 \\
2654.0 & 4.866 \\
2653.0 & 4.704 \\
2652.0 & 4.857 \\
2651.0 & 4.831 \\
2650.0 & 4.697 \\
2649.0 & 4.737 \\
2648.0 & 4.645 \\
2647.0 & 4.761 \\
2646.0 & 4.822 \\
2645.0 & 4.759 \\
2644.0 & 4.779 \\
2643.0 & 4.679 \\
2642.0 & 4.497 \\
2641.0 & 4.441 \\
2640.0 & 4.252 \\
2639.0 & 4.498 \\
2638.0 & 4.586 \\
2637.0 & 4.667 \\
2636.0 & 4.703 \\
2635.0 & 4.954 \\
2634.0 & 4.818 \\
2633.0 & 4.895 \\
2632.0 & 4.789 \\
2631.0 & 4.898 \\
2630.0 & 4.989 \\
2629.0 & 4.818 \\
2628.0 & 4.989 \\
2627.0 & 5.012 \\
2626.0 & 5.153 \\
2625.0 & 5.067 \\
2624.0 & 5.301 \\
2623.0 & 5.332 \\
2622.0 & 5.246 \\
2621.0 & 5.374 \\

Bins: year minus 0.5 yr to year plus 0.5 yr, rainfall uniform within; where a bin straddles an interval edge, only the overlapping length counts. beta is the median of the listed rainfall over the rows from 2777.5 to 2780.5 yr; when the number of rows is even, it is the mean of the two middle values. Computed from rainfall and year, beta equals 5.8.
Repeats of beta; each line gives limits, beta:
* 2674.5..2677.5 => 4.6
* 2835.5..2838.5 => 5.3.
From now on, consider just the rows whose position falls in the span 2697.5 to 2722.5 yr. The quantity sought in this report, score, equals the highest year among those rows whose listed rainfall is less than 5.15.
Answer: 2722.0 yr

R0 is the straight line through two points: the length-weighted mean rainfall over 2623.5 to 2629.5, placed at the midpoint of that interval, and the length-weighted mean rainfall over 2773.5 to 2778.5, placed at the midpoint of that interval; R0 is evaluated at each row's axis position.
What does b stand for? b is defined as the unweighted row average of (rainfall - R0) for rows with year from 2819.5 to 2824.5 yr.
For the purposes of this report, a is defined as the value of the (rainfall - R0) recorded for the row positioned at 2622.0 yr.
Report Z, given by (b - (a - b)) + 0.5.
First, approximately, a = 0.22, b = -0.92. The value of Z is -1.5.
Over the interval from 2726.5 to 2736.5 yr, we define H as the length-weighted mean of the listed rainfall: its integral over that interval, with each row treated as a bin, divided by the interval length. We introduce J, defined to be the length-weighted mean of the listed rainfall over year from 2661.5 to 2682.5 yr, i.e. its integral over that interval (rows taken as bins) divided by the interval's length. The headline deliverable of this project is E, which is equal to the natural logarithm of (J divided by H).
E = 0.12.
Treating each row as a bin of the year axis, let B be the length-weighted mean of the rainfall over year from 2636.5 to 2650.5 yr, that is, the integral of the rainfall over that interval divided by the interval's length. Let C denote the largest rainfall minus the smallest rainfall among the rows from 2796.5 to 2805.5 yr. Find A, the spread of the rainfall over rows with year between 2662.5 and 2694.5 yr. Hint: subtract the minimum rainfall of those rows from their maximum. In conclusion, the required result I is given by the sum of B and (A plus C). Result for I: 5.59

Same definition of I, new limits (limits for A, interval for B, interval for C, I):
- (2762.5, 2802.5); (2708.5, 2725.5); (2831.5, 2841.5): 6.40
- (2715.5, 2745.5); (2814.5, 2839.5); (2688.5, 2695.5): 7.25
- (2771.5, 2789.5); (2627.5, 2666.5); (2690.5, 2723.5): 6.50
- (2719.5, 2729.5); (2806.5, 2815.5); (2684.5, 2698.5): 6.63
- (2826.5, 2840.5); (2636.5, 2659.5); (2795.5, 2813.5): 6.10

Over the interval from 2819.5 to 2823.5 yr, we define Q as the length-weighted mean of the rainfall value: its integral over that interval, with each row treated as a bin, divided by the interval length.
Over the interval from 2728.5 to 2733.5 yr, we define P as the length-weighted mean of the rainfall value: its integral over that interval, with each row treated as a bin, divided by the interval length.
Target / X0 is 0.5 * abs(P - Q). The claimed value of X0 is 0.58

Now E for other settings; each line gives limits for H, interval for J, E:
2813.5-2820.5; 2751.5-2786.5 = 0.09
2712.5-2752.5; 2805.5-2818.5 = 0.06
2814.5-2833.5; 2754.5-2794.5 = 0.09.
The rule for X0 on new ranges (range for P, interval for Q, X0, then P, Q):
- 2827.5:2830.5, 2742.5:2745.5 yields 0.18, 5.1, 5.41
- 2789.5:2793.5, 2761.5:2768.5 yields 0.22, 5.3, 5.76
